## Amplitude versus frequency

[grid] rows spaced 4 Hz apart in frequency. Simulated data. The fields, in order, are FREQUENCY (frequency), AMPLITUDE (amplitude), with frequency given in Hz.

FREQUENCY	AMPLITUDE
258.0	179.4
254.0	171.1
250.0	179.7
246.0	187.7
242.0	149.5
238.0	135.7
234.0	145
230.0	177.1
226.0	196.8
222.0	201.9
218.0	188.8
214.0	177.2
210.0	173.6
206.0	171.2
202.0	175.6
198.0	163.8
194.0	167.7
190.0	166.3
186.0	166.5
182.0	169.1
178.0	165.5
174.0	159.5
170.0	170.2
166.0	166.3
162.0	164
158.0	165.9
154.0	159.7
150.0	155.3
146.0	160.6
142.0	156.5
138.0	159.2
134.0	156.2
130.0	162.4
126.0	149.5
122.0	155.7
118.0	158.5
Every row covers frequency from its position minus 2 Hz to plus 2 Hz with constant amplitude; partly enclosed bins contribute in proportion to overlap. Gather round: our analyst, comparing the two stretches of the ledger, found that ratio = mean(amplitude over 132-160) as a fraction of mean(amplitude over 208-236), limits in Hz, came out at 0.88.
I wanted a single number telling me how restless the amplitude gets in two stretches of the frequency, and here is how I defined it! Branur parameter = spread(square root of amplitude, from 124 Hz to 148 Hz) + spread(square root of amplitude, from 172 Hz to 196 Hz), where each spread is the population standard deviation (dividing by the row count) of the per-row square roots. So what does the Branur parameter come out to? 0.28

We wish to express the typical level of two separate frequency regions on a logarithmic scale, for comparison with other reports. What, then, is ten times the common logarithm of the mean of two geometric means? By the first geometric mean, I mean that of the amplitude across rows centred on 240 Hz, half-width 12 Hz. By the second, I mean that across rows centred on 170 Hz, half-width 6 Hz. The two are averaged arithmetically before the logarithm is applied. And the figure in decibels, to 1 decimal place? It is 22.1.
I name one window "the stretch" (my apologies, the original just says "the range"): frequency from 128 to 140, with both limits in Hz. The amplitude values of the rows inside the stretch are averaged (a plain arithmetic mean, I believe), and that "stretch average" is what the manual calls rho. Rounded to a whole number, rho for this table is 159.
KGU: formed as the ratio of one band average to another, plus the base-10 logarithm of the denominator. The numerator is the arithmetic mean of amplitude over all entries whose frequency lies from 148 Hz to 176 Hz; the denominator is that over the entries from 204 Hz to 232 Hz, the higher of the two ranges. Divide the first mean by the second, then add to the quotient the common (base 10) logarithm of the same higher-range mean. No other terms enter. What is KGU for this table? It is 3.151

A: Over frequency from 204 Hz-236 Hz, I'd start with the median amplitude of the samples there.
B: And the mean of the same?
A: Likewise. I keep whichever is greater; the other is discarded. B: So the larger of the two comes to 179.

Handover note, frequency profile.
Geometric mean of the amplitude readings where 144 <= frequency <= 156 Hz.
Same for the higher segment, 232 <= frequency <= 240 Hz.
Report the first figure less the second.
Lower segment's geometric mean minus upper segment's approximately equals 18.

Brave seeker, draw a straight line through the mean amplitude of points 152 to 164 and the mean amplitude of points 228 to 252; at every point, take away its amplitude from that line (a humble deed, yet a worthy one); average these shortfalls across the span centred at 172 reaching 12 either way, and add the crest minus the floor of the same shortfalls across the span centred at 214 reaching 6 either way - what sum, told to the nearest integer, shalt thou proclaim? 13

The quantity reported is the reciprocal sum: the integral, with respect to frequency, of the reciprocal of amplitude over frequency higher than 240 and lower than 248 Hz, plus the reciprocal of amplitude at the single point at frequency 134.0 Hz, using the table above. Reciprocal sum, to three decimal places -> 0.054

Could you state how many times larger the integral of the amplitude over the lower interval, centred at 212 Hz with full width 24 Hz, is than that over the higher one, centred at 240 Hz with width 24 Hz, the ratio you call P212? 1.12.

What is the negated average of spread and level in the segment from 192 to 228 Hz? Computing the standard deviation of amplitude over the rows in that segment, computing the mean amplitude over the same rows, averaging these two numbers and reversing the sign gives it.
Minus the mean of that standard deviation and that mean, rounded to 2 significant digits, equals -96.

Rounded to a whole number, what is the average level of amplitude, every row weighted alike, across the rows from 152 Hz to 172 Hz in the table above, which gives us 165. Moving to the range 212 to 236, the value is 181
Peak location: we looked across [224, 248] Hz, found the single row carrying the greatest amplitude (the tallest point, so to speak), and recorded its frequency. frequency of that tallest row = 226.0 Hz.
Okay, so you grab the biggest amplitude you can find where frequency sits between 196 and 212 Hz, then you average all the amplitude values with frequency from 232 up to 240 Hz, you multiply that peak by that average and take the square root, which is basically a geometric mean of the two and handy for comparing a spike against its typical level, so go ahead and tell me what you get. 157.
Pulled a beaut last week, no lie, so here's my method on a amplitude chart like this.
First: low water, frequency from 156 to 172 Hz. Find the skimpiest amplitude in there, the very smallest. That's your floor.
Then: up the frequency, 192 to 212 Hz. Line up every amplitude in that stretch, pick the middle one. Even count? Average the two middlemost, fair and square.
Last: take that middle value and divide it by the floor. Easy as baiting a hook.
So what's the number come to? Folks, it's 1.04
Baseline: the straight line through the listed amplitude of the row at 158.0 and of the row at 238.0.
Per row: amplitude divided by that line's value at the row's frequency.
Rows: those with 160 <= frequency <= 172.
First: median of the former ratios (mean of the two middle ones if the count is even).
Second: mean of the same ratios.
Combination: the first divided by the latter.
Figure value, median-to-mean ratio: 1.00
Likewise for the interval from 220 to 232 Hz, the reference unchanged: 1.03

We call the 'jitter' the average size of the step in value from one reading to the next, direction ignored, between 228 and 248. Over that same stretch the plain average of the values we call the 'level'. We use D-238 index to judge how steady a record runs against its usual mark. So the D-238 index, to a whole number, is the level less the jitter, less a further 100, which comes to 36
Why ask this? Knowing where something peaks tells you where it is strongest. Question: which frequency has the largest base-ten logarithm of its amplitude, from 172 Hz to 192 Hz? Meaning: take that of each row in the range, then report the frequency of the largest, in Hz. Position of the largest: 182.0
